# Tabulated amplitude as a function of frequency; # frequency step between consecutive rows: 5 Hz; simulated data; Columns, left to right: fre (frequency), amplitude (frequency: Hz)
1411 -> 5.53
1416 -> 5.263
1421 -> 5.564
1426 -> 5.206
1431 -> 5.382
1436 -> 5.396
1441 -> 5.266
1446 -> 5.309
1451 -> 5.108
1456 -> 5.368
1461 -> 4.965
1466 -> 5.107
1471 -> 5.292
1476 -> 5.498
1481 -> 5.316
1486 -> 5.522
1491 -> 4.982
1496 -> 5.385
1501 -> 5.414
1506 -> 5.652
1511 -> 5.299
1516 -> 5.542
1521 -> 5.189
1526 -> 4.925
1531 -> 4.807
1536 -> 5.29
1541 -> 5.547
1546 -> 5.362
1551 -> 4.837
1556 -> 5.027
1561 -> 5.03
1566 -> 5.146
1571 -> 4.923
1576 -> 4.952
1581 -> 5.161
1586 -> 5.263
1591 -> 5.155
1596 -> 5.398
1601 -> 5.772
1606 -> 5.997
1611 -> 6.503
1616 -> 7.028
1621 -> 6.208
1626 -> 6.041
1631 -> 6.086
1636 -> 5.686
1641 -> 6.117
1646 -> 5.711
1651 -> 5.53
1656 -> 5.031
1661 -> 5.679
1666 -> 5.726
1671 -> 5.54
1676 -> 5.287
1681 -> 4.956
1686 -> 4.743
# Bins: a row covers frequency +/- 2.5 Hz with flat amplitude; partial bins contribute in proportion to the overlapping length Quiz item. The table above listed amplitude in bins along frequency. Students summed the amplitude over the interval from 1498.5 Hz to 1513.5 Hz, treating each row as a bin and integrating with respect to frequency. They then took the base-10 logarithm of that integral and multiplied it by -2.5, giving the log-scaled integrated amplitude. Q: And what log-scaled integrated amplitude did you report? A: -4.78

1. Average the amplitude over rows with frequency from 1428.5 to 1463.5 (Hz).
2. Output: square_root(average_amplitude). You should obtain 2.293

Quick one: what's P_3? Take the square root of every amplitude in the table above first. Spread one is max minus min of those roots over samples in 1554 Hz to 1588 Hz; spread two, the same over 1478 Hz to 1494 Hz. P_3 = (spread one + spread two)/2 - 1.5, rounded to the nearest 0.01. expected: -1.40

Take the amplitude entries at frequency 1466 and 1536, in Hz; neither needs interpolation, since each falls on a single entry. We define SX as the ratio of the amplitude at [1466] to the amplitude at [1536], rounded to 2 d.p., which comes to 0.97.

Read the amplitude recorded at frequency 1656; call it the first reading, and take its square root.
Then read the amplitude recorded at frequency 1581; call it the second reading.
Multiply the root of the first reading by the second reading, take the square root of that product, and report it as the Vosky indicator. 3.402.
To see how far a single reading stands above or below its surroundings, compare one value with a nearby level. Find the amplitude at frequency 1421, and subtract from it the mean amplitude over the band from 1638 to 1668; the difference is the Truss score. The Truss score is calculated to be -0.1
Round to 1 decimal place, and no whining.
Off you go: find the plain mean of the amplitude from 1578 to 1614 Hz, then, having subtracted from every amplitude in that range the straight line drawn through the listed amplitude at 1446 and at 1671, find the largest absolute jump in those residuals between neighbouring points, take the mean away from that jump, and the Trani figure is -5.1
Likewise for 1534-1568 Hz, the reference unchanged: -4.6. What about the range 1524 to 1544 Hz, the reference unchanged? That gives -4.7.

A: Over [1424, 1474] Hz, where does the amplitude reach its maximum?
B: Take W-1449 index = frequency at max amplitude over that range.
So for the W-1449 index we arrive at 1436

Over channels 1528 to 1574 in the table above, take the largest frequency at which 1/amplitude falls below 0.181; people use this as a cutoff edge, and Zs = 1541 Hz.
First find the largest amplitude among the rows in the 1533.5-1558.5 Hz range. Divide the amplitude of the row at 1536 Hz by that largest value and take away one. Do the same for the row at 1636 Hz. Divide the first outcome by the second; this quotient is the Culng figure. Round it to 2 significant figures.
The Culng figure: -1.8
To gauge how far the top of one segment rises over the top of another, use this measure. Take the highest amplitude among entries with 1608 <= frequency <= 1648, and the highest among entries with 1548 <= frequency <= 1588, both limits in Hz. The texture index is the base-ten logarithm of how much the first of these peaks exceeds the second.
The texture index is 0.25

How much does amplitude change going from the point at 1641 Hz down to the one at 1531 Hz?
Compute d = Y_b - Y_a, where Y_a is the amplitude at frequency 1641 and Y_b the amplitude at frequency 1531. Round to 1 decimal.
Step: -1.3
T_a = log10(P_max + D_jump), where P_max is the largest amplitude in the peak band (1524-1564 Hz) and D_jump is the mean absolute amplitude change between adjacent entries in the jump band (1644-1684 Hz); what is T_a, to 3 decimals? 0.767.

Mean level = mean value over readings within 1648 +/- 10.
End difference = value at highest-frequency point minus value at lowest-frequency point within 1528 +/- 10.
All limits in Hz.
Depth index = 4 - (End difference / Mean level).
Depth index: 3.982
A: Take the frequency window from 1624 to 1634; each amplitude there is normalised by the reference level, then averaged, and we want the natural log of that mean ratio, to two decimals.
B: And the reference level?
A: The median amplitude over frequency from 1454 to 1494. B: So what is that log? 0.13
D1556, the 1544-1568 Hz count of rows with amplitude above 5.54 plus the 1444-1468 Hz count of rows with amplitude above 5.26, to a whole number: 2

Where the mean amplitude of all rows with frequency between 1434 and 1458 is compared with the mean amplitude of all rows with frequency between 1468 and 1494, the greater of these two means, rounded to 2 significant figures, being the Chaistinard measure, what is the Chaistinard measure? 5.3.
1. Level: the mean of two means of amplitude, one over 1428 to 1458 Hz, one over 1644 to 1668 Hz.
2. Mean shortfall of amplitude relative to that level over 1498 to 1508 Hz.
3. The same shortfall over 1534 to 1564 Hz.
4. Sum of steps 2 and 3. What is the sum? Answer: 0.13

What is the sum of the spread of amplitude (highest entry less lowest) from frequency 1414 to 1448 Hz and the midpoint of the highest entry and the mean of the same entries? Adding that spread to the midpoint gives 5.81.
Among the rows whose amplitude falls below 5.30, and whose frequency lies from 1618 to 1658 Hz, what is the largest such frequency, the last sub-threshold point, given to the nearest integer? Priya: 1656 Hz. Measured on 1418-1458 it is 1451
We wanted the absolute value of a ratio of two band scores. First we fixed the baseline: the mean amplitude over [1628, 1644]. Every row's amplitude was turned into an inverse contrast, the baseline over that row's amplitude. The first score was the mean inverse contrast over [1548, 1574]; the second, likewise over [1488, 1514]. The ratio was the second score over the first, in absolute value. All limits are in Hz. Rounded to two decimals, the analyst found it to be 0.93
